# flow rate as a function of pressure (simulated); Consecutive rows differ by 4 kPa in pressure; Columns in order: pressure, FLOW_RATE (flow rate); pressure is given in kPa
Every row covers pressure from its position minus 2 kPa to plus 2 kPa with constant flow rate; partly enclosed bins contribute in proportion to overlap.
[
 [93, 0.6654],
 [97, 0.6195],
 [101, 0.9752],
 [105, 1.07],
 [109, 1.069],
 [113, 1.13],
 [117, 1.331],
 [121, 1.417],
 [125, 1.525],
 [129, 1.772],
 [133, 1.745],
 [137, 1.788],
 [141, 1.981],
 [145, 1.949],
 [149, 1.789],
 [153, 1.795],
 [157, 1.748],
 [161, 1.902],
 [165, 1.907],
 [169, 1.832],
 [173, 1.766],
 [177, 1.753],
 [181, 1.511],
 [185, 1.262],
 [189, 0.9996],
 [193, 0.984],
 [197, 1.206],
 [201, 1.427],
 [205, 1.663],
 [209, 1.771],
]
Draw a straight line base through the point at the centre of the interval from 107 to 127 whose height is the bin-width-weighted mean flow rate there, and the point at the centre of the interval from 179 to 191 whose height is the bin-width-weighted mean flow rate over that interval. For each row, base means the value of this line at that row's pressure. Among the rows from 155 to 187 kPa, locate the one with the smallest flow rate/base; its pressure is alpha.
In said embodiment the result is 185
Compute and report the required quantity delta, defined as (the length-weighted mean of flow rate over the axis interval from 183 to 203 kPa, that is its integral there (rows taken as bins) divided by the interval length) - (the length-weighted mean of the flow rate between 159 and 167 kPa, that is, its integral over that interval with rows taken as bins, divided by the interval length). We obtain -0.7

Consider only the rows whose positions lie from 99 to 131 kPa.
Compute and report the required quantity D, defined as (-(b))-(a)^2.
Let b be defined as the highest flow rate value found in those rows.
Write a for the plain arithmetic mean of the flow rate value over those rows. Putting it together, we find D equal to -3.4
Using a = 1.29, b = 1.772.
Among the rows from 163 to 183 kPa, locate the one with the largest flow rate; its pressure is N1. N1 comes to 165 kPa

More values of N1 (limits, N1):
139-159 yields 141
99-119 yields 117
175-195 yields 177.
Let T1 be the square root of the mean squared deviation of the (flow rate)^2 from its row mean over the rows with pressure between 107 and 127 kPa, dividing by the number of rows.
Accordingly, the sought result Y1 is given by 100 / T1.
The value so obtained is 226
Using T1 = 0.44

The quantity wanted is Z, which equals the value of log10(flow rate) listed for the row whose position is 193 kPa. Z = -0.007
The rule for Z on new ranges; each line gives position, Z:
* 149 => 0.253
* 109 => 0.029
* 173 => 0.247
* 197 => 0.081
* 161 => 0.279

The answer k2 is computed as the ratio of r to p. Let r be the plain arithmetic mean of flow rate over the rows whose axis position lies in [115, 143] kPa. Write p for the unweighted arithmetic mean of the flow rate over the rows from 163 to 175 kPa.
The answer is 0.90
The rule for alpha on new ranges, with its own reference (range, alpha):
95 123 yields 97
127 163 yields 133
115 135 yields 117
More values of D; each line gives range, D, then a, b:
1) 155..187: -4.8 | 1.71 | 1.907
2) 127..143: -5.3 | 1.82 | 1.981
